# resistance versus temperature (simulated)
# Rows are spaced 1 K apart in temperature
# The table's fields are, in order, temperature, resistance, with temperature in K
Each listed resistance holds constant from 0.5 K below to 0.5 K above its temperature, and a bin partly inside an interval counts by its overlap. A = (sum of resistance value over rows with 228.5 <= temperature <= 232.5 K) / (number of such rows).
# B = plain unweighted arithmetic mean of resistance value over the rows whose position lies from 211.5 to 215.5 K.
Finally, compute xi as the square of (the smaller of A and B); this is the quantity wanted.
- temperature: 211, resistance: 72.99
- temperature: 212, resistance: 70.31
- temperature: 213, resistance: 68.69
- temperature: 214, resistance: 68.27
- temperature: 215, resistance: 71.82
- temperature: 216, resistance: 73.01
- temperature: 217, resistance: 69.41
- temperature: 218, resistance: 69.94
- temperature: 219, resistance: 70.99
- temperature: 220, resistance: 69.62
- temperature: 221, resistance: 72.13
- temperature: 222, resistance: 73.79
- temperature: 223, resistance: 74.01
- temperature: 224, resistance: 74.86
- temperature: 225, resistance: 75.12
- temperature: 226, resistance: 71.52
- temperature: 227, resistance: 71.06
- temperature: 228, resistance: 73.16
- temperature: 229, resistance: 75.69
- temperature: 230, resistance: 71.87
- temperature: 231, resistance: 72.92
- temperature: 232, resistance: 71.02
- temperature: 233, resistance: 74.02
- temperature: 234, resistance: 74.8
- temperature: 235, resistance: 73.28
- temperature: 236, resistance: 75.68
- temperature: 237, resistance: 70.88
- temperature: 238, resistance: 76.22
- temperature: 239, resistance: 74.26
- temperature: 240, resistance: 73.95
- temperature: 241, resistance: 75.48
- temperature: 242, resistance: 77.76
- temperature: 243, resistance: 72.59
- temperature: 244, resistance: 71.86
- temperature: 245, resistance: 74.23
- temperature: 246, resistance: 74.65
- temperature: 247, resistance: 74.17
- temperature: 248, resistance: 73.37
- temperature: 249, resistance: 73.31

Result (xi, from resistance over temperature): 4868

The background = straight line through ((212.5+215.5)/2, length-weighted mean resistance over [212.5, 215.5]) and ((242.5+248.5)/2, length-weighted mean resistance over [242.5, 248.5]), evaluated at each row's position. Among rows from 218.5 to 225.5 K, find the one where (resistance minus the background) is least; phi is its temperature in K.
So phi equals 220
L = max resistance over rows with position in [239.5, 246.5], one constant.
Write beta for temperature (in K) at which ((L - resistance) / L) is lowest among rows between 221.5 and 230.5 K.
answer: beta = 229 K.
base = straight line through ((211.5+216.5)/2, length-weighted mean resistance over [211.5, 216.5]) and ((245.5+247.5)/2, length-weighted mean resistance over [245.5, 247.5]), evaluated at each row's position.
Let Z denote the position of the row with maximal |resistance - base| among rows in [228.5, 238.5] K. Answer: 229 K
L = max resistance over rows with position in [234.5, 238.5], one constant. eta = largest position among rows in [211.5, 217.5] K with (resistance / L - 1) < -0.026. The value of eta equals 217 K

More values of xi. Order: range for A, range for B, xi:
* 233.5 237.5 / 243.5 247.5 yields 5426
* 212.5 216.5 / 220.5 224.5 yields 4963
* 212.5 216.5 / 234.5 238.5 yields 4963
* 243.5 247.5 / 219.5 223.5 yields 5240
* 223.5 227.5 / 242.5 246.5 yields 5349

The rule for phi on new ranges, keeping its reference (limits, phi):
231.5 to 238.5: 237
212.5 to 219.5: 214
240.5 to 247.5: 244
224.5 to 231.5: 227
